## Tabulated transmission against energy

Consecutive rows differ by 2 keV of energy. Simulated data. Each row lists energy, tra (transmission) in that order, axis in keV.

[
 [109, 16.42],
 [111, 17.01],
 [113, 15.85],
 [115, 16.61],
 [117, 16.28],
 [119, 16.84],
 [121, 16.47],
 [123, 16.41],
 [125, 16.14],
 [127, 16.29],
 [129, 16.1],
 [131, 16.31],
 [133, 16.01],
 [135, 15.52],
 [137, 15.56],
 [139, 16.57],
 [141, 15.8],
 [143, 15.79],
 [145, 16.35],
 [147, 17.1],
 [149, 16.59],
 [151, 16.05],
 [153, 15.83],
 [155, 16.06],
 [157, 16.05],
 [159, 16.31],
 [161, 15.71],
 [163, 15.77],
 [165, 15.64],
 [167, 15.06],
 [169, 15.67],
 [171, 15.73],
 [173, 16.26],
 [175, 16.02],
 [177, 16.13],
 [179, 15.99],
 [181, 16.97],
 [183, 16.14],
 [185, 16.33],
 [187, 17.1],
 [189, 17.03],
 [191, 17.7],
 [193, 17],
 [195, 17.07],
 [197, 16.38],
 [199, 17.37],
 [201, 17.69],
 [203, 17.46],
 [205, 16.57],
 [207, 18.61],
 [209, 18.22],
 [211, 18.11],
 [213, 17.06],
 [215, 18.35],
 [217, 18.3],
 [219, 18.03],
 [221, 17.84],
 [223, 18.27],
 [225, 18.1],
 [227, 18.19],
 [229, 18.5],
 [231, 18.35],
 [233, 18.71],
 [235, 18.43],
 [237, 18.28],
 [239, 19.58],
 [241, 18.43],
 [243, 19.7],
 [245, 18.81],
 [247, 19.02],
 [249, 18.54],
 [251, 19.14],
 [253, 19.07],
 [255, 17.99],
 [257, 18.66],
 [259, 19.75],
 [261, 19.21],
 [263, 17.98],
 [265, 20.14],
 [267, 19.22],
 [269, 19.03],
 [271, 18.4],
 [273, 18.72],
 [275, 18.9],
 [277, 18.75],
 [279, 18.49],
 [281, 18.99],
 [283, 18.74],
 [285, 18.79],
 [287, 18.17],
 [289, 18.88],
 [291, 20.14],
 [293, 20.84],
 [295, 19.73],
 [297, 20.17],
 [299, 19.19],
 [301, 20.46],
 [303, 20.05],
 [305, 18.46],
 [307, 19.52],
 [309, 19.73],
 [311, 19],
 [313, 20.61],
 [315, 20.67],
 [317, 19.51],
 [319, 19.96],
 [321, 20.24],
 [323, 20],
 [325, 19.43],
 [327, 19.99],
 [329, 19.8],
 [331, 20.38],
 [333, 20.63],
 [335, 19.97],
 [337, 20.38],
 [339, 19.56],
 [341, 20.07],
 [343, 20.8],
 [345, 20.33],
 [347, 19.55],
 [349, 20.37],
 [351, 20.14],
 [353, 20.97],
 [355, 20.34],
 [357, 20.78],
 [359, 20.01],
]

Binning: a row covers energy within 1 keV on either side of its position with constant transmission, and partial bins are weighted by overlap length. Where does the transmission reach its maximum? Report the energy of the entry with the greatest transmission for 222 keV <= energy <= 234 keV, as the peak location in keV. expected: 233 keV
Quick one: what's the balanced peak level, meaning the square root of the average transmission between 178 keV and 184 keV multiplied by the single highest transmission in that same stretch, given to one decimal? 16.7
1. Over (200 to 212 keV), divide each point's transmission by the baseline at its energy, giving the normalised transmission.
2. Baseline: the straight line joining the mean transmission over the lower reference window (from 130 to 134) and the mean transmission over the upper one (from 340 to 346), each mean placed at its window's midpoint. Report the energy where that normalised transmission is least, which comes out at 205 keV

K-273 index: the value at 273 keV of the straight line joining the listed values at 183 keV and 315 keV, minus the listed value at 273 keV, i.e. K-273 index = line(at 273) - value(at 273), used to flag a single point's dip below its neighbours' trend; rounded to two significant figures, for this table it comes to 0.51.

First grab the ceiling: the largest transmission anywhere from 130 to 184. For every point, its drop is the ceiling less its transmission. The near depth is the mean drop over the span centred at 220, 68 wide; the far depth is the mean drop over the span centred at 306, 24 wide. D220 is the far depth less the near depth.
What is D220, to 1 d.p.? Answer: -1.7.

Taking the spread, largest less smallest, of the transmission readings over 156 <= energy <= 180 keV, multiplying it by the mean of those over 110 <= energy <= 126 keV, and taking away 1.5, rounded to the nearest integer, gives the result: 19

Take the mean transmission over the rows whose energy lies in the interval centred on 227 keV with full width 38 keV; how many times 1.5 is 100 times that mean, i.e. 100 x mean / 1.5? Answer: 1225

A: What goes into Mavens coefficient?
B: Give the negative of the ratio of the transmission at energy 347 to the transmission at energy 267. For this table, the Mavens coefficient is -1.02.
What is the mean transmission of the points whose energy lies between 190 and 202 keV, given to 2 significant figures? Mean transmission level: 17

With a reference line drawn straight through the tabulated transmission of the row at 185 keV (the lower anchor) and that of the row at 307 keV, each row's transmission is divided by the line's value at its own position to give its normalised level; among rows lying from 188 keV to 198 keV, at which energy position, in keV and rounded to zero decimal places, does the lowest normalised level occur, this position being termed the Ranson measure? 197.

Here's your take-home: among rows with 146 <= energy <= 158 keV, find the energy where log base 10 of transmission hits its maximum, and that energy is 147 keV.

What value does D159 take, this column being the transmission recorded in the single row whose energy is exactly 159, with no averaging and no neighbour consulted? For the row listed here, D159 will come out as 16.31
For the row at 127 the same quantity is 16.29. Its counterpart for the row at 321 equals 20.24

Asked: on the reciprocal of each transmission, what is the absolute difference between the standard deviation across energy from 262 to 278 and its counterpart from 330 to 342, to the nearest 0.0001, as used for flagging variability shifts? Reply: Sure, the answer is 0.0008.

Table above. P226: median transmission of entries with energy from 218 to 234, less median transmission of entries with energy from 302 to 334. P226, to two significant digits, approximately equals -1.7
